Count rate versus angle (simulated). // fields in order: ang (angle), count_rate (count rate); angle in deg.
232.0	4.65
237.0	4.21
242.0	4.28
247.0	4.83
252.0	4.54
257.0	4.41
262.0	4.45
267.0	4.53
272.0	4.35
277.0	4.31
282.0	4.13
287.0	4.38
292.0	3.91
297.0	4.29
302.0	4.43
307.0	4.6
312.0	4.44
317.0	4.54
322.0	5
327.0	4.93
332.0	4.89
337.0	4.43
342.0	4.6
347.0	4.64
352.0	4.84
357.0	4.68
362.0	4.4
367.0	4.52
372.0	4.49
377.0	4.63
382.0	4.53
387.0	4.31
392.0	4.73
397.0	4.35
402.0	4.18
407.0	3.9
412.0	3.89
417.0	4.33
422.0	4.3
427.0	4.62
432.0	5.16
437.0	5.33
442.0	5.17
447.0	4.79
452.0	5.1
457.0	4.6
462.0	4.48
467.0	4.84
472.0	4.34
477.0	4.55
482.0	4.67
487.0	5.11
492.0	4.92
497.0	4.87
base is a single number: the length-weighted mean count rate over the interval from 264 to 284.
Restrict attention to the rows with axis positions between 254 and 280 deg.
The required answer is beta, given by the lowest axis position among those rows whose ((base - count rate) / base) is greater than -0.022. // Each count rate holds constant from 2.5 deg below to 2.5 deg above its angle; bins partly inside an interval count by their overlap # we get 257.0 deg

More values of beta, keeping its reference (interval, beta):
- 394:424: 397.0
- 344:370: 362.0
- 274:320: 277.0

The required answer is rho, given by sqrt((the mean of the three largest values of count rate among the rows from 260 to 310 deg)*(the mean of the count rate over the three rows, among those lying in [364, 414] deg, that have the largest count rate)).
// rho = 4.6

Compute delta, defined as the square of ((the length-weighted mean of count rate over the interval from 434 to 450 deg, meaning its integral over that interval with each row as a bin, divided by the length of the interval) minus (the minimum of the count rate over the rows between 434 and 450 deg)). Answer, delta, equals 0.095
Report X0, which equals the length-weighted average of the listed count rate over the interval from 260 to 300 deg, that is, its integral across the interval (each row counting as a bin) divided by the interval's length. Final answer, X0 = 4.29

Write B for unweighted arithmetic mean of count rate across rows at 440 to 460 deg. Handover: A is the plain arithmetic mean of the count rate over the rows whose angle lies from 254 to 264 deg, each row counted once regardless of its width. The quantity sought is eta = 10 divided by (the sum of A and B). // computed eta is 1.070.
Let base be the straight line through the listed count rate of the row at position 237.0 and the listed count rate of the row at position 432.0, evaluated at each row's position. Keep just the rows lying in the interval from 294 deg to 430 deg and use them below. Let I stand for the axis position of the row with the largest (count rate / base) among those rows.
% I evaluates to 322.0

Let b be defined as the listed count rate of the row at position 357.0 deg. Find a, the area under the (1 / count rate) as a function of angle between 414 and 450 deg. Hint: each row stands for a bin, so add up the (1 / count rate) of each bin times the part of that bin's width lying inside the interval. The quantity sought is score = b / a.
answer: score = 0.62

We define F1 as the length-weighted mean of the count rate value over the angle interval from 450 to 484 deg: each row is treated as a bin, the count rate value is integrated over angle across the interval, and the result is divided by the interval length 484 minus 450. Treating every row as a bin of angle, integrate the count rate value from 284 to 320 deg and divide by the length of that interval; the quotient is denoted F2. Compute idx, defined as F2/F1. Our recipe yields 0.941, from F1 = 4.65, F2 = 4.38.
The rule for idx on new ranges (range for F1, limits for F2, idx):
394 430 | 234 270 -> 1.052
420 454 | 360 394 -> 0.916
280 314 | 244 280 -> 1.039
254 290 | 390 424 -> 0.970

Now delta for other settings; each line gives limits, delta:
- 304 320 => 0.010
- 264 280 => 0.006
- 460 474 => 0.050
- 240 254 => 0.078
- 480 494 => 0.056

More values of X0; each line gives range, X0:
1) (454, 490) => 4.67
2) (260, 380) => 4.52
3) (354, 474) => 4.57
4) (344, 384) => 4.59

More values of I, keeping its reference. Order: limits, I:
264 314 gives 267.0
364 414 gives 392.0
